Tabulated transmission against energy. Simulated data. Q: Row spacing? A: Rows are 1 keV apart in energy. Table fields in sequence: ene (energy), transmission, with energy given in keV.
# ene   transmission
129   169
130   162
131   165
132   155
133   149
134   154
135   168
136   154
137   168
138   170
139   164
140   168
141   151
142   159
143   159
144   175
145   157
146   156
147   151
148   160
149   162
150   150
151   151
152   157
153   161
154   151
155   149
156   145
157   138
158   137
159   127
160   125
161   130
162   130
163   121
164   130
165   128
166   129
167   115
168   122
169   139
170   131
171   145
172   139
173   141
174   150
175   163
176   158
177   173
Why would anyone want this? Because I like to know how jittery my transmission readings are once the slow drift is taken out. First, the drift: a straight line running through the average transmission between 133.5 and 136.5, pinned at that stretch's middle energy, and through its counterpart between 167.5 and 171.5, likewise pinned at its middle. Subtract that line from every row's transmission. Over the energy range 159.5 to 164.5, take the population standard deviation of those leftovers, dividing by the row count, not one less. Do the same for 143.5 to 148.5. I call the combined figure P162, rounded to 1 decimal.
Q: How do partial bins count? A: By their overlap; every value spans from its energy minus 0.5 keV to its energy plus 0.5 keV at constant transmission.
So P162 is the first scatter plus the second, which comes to 11.4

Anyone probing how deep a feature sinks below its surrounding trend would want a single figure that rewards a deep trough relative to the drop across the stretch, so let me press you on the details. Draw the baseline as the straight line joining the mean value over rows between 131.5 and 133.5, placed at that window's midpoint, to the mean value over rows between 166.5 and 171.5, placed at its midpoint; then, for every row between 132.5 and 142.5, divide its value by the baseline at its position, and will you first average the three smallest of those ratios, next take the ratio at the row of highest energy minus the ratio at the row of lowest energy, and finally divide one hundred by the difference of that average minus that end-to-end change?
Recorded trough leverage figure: 110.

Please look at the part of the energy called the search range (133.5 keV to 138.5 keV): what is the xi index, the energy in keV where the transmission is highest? 138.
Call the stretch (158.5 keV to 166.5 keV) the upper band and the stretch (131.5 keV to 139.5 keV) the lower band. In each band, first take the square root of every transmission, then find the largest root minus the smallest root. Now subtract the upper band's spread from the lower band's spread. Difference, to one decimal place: 0.4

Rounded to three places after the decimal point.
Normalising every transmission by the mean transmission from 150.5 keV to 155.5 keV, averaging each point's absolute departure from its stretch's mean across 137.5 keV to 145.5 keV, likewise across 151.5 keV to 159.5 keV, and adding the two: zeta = 0.099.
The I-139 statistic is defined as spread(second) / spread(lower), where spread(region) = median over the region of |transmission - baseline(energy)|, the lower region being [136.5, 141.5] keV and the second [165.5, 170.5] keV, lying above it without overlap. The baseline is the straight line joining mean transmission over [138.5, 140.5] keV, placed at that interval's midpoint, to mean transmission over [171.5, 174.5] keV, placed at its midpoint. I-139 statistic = 8.2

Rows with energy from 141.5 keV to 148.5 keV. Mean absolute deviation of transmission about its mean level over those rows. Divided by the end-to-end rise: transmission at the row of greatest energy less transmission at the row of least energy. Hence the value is 4.5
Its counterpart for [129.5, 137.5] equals 1.1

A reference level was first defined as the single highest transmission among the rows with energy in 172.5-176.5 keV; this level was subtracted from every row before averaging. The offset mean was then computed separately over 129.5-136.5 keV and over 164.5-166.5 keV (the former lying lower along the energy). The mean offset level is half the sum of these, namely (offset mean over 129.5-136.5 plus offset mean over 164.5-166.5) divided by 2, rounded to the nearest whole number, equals -20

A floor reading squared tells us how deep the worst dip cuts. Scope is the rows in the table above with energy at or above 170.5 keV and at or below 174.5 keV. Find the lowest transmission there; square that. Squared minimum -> 19321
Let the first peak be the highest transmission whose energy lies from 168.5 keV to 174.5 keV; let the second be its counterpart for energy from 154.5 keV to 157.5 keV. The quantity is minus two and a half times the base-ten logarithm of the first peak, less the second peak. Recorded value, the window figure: -154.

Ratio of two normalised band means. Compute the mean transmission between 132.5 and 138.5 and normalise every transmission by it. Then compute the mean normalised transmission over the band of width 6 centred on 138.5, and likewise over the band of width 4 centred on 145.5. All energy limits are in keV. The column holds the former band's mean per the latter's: 1.02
